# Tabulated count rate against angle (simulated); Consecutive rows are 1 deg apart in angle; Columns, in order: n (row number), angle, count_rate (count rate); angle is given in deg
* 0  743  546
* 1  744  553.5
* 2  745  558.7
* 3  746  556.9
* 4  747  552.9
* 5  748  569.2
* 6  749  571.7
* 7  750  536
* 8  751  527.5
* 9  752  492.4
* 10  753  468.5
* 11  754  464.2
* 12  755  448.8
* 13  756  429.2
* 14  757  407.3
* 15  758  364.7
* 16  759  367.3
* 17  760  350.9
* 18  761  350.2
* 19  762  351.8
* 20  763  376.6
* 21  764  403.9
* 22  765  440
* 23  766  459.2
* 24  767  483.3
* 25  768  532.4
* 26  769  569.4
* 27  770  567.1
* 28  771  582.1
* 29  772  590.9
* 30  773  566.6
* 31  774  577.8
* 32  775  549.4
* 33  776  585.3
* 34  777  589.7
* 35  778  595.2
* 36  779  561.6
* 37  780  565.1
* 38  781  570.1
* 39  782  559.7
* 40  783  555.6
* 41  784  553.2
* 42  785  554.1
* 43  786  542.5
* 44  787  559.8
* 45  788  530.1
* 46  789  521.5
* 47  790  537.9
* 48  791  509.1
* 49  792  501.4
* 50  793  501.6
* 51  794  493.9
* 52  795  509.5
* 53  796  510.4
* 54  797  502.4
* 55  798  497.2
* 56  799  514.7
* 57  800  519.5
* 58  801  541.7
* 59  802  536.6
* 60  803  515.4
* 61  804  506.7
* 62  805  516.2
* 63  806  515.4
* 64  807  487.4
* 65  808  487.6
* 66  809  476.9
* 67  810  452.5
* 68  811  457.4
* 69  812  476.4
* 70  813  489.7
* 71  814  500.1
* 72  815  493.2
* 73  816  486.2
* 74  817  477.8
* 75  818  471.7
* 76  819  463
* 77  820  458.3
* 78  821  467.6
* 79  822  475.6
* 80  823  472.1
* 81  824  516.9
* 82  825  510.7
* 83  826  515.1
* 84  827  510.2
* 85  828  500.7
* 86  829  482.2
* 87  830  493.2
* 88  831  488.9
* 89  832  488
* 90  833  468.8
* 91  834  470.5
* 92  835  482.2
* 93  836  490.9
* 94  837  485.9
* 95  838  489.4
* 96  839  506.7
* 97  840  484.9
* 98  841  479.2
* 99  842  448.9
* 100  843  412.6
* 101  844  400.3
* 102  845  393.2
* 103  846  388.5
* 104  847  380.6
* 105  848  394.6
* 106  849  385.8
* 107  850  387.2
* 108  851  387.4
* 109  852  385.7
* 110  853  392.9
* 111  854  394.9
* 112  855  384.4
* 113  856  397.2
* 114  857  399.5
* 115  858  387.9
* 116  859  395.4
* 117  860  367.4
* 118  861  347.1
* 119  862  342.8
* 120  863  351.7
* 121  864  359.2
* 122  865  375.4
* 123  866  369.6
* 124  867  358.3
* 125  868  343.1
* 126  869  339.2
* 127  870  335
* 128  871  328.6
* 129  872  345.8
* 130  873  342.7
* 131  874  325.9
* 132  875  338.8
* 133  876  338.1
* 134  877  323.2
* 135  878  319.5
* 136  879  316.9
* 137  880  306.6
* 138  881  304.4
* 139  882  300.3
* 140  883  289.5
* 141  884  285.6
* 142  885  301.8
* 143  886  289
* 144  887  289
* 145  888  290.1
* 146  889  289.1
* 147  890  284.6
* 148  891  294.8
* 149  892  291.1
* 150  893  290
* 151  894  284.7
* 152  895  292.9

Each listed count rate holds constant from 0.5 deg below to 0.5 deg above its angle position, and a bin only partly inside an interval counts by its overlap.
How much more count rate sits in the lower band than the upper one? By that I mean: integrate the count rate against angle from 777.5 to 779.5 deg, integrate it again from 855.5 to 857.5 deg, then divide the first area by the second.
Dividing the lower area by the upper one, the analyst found 1.5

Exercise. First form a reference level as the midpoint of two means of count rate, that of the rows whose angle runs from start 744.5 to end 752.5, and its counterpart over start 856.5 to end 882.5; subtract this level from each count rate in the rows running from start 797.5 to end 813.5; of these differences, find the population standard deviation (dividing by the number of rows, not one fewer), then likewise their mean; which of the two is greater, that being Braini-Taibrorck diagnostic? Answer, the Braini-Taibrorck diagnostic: 54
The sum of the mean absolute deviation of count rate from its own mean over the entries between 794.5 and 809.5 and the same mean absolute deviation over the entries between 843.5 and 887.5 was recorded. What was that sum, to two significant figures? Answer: 44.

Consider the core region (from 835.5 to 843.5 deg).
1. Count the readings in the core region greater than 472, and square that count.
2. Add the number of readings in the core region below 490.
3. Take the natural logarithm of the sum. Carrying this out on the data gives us 3.7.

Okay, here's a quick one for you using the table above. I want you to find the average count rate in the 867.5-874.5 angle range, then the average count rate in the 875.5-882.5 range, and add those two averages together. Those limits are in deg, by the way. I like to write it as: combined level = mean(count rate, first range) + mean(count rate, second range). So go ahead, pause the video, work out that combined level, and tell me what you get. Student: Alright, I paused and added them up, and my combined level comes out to 653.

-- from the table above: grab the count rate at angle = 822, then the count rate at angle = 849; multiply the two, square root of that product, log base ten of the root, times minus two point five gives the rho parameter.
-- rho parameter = -6.58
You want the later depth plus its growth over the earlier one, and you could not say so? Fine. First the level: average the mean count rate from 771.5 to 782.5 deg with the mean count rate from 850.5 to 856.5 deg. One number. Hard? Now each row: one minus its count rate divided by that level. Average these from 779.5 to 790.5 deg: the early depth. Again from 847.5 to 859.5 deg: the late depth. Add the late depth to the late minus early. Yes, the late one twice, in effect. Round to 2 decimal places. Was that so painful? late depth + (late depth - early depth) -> 0.52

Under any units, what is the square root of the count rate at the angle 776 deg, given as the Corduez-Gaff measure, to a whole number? 24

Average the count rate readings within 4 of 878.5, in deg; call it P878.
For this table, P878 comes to 318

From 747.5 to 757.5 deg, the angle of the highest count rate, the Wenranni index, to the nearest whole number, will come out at 749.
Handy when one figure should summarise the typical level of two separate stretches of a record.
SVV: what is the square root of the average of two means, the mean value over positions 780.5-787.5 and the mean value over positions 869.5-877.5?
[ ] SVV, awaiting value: 21.11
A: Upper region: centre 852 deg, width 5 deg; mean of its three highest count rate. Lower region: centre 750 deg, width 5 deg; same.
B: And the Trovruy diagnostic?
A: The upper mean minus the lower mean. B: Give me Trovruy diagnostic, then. -167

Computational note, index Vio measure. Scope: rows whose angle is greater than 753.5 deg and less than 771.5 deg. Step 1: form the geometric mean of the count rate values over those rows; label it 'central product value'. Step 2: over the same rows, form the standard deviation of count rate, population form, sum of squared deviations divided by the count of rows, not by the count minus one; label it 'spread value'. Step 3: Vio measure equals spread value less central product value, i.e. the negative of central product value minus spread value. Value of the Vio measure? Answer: -359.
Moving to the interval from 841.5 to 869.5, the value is -357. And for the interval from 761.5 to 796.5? -464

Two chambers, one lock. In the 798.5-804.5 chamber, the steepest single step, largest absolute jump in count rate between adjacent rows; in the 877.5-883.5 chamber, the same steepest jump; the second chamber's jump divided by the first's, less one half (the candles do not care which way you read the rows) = -0.01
